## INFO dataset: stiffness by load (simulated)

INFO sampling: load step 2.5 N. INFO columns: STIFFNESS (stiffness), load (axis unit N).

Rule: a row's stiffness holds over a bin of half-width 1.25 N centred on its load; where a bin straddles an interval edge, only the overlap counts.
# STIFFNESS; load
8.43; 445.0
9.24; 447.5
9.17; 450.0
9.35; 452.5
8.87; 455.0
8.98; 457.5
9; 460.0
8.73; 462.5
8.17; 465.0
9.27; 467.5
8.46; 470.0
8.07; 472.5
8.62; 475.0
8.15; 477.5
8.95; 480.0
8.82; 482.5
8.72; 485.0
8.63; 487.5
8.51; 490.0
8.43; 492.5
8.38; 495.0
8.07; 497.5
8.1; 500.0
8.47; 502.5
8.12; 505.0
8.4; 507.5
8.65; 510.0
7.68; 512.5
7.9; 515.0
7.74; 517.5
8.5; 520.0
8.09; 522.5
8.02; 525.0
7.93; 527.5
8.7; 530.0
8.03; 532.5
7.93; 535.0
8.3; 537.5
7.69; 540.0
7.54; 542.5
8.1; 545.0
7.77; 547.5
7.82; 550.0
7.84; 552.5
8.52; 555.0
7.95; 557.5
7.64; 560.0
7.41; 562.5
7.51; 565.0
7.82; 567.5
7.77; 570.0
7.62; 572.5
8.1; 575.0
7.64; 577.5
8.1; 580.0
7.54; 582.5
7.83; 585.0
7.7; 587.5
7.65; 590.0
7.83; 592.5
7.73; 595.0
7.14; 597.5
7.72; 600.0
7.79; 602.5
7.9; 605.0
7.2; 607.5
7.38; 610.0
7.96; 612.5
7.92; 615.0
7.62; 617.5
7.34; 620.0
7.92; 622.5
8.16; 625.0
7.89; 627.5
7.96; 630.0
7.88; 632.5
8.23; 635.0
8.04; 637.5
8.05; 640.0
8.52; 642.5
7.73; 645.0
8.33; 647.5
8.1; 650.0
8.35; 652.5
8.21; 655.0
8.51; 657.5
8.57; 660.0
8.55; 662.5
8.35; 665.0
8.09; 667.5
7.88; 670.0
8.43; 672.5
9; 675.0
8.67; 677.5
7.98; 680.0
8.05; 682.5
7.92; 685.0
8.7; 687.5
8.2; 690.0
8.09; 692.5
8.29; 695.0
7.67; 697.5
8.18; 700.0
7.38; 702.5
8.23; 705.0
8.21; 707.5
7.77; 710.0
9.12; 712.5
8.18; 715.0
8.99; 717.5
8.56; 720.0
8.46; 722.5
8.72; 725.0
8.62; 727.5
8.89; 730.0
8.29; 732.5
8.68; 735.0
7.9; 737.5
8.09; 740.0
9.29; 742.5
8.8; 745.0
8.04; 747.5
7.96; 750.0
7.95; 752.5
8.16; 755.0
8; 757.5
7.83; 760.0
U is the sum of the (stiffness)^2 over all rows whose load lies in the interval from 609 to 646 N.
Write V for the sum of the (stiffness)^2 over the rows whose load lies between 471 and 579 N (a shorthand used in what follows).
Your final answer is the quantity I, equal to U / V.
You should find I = 0.3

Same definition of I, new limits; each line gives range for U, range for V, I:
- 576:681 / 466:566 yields 1.0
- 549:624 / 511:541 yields 2.3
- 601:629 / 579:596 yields 1.6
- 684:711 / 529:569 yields 0.7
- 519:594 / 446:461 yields 3.8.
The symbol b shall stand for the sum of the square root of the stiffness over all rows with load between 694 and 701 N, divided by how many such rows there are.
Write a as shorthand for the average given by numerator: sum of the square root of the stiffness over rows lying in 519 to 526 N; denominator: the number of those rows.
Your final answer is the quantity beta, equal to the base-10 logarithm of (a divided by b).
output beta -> 0.004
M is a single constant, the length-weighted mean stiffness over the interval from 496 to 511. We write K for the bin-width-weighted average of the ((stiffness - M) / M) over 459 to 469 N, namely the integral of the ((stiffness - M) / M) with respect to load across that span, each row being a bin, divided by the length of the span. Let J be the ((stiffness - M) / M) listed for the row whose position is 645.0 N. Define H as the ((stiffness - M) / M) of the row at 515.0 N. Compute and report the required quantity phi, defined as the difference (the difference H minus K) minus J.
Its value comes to -0.04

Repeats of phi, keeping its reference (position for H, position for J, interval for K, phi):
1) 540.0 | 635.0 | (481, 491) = -0.11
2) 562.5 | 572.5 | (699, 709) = 0.01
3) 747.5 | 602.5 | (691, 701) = 0.06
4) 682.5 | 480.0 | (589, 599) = -0.02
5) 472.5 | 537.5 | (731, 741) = -0.02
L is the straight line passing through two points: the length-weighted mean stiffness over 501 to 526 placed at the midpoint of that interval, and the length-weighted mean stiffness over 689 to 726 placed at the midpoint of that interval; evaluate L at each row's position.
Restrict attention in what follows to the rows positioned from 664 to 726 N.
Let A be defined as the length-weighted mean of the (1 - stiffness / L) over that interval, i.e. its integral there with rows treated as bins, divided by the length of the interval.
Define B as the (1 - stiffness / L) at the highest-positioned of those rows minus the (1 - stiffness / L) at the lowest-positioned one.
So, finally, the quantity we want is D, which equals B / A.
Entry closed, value 15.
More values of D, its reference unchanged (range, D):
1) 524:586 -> 1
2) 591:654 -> -1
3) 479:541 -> -11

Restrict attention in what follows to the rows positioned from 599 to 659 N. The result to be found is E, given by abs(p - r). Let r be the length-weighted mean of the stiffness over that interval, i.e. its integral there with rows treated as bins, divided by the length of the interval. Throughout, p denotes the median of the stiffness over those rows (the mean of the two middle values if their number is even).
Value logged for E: 0.01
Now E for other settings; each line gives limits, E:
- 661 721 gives 0.07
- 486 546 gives 0.07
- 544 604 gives 0.00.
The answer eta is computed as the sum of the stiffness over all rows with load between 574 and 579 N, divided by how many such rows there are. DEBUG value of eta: 7.9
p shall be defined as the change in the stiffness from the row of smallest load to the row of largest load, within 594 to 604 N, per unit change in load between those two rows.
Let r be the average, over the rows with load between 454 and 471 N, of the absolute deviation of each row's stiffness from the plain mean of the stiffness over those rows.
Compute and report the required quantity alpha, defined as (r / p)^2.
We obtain 1247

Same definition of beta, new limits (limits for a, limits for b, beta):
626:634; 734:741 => -0.008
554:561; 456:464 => -0.022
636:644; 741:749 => -0.013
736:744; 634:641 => 0.008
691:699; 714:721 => -0.015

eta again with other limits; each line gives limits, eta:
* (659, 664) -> 8.6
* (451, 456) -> 9.1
